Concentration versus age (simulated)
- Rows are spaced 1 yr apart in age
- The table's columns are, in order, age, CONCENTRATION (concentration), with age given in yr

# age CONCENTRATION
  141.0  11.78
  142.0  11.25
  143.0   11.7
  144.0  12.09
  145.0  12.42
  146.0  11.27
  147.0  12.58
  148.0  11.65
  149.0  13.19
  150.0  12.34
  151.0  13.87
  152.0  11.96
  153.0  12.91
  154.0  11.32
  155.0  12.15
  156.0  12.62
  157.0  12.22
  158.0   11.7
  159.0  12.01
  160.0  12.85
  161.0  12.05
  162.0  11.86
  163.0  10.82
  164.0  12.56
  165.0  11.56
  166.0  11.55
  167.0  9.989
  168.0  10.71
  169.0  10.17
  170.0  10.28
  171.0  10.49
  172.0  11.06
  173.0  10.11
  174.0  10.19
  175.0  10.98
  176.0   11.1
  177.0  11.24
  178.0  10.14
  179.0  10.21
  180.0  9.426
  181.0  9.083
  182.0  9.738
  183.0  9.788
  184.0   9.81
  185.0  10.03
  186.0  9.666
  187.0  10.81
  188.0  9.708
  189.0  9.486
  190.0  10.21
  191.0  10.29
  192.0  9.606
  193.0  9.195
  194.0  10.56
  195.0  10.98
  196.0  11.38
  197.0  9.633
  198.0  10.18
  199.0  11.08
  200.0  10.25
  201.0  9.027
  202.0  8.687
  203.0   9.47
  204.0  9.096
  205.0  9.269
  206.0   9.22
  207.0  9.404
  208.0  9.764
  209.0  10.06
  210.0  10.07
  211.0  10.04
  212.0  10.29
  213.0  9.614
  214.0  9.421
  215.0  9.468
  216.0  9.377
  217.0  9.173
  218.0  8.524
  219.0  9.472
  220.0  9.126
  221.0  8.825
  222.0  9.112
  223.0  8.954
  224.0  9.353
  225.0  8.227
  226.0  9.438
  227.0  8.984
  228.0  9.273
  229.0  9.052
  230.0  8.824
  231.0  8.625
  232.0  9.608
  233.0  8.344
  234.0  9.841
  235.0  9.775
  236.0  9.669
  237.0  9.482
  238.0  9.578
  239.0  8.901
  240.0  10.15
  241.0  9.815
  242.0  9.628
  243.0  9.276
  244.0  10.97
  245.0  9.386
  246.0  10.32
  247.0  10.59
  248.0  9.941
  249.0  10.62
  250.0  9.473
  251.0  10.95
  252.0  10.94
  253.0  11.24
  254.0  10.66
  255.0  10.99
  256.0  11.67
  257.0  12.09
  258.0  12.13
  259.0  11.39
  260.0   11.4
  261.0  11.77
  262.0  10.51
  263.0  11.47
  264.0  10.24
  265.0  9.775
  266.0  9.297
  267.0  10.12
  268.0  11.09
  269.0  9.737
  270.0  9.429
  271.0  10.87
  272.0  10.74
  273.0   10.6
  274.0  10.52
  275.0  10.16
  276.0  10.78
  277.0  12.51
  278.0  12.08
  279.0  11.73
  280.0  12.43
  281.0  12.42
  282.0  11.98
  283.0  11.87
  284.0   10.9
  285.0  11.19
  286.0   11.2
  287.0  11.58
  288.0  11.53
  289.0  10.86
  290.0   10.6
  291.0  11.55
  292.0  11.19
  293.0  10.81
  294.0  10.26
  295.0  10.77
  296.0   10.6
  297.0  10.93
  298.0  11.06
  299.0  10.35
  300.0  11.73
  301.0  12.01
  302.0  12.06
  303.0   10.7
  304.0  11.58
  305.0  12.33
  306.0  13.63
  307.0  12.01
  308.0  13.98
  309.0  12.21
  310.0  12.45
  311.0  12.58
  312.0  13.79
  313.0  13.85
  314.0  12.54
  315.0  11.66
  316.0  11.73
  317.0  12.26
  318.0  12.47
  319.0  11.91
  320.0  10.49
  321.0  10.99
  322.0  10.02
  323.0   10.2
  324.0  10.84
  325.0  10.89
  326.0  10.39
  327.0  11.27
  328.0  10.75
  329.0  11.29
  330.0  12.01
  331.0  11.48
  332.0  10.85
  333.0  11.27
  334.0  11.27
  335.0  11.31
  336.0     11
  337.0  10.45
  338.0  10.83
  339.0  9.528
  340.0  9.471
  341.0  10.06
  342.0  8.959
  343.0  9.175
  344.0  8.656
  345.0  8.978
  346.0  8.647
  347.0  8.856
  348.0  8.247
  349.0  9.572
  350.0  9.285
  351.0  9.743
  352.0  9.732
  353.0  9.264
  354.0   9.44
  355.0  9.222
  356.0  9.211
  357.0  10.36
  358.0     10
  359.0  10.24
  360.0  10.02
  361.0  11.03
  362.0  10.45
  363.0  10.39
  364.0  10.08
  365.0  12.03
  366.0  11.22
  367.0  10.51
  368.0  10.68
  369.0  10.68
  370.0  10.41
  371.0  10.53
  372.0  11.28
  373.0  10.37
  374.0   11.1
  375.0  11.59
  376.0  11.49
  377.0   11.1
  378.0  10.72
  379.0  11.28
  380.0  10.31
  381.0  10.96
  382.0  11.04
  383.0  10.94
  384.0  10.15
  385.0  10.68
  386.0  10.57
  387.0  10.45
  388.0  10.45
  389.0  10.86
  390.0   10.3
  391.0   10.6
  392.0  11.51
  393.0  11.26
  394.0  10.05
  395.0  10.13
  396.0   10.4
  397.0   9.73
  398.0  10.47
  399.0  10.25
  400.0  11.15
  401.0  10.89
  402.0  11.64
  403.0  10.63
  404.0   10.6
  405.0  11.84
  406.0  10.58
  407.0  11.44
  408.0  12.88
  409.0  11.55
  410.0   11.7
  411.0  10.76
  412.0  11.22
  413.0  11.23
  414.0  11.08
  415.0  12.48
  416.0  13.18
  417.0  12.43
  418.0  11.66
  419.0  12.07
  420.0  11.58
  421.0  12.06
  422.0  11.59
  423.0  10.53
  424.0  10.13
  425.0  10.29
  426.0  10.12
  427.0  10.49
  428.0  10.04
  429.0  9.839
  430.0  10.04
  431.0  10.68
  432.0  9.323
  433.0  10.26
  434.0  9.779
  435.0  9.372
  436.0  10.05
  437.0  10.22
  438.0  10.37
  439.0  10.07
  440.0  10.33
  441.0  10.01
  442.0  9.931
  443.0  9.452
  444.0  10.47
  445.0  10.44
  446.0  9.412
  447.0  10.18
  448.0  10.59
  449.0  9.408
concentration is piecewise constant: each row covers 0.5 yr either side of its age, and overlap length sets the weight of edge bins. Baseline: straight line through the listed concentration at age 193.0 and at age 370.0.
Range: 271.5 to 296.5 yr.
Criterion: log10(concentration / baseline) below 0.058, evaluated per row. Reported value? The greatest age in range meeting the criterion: 296.0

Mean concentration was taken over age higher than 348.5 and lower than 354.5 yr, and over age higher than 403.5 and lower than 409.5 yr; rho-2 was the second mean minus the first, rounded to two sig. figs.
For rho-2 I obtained 2.0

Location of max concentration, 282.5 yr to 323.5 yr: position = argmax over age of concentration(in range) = 308.0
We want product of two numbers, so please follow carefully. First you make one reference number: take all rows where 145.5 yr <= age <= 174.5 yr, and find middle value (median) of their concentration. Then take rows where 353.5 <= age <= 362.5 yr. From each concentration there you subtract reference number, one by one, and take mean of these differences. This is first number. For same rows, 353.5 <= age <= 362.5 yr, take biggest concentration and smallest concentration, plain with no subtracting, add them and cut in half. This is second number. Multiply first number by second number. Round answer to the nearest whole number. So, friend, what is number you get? -17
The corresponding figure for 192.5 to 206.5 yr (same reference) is -18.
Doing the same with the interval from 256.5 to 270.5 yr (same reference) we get -10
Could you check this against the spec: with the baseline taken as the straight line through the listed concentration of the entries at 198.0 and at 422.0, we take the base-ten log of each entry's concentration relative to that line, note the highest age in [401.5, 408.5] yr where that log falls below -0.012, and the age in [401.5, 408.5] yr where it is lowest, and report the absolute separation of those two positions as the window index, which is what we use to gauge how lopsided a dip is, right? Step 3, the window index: 0 yr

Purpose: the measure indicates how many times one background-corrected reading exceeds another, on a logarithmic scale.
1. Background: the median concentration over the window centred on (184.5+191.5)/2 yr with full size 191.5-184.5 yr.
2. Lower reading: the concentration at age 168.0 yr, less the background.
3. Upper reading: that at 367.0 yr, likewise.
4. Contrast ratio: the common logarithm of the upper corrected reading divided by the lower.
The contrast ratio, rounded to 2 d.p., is -0.15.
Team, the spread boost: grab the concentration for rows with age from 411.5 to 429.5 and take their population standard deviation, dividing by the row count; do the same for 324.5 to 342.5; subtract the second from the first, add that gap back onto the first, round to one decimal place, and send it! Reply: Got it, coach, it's 1.1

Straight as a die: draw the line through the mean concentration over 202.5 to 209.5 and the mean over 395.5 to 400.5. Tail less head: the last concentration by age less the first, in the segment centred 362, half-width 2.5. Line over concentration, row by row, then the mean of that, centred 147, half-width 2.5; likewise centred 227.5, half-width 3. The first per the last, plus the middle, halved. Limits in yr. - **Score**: 0.40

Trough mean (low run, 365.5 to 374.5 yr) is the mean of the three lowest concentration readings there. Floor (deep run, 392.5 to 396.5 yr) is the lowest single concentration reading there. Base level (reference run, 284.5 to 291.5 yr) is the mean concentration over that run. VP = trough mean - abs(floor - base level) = 9.3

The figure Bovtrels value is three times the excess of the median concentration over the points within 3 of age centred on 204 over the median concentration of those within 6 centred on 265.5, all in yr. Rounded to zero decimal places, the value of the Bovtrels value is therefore -3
